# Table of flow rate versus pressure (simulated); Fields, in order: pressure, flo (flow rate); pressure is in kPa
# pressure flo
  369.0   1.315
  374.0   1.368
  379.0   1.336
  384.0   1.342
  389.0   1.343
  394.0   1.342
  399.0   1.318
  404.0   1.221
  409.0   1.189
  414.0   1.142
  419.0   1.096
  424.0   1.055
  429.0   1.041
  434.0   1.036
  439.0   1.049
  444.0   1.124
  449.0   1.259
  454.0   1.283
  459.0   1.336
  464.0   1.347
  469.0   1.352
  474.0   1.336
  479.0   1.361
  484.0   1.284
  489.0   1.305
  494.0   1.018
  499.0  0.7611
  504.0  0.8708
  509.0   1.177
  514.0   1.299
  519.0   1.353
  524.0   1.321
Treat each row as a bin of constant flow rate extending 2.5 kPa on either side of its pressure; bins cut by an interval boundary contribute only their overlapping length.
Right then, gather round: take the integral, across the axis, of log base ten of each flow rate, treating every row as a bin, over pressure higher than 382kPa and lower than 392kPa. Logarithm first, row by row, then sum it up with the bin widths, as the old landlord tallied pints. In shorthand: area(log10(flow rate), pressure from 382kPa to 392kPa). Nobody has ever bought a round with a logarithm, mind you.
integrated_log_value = 1.28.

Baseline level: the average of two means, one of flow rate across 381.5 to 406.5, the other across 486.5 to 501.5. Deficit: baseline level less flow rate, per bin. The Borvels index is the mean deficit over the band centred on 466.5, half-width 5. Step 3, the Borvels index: -0.18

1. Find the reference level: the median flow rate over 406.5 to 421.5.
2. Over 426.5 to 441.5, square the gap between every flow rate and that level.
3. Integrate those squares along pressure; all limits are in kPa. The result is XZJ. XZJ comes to 0.15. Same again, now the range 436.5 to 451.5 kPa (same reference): 0.11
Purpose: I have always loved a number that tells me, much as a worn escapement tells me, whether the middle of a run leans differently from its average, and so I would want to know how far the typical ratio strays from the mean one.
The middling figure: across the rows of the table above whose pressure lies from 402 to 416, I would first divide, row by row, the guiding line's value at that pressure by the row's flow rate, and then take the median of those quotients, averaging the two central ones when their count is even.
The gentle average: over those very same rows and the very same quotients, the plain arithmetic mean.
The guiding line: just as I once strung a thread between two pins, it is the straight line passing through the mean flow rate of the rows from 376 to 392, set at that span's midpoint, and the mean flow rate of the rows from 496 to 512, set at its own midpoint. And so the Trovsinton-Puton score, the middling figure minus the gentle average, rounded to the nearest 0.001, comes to -0.005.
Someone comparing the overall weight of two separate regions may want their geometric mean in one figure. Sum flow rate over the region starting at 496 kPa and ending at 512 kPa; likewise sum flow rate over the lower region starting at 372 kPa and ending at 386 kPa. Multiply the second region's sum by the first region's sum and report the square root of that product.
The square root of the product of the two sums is 3.37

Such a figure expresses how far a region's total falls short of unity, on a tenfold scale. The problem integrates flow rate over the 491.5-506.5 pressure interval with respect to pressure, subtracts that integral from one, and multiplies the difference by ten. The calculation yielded -122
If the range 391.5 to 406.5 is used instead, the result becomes -184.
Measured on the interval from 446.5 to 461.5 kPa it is -184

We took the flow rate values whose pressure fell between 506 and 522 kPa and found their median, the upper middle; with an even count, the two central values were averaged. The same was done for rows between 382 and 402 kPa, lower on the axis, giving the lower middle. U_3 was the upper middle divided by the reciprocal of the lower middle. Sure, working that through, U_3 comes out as 1.74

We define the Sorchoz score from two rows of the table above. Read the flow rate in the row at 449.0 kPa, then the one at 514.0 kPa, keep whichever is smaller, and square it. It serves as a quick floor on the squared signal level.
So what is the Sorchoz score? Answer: 1.6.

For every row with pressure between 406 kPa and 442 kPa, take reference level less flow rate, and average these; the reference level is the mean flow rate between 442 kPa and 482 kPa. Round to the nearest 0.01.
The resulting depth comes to 0.21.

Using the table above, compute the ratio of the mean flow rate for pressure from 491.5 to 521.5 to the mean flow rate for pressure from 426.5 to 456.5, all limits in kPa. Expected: 0.95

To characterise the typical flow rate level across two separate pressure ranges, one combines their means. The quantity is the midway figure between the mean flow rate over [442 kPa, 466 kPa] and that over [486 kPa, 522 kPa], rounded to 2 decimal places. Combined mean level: 1.19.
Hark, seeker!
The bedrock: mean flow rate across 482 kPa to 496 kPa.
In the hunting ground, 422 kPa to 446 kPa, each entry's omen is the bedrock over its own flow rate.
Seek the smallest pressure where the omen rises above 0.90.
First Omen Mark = 424.0 kPa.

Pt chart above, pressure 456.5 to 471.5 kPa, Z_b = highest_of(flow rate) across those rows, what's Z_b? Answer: 1.352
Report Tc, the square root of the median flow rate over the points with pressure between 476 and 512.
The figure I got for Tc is 1.08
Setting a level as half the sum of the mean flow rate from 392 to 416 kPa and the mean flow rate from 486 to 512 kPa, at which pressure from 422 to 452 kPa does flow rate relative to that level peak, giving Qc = 449.0 kPa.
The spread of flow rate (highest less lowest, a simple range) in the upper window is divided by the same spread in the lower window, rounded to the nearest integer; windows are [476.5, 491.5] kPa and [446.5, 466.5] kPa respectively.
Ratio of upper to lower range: 1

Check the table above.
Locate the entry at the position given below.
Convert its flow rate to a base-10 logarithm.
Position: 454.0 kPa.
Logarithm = 0.11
